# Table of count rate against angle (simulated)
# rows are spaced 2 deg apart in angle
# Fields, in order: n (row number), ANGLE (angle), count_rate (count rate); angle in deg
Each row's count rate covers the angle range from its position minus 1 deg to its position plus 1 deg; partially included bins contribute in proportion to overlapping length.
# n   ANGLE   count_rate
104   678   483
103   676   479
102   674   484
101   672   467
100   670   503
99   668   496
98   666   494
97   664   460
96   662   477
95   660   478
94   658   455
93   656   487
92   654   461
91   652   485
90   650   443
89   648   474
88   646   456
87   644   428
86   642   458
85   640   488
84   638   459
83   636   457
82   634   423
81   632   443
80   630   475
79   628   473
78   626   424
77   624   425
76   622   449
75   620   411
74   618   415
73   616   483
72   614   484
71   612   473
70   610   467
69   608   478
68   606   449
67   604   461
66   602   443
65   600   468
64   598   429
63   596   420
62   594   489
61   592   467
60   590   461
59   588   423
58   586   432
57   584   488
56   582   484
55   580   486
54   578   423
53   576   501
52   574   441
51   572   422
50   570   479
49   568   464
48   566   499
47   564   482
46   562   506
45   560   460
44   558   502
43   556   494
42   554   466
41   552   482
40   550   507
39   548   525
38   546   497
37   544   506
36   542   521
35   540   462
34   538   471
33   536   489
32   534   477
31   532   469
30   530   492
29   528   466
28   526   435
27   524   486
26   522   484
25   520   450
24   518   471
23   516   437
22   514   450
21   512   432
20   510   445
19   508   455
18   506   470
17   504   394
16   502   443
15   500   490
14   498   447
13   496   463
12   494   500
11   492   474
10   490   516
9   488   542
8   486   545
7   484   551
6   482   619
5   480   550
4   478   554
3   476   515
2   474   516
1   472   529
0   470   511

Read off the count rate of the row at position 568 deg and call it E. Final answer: 464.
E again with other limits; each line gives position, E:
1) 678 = 483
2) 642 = 458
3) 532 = 469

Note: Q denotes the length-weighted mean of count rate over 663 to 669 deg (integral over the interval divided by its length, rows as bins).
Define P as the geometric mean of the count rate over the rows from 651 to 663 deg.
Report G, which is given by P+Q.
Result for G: 957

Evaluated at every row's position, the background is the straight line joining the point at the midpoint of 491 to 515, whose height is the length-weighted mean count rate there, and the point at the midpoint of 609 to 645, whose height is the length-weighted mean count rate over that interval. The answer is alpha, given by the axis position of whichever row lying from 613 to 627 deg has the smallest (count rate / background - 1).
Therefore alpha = 620 deg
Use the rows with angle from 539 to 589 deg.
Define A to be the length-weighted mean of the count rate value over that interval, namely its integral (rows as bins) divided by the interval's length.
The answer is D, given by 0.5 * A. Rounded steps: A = 478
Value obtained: 239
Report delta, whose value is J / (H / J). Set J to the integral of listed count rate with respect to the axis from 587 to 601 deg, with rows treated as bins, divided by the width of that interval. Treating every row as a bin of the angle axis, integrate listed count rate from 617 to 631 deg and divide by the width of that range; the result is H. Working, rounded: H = 439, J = 451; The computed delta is 463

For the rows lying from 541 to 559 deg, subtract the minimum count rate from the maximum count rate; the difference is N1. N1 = 59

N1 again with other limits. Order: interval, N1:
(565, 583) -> 79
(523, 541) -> 57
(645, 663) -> 44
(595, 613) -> 58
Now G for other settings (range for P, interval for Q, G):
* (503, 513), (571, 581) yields 893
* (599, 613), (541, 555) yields 963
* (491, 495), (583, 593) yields 941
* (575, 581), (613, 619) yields 929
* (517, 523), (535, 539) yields 948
